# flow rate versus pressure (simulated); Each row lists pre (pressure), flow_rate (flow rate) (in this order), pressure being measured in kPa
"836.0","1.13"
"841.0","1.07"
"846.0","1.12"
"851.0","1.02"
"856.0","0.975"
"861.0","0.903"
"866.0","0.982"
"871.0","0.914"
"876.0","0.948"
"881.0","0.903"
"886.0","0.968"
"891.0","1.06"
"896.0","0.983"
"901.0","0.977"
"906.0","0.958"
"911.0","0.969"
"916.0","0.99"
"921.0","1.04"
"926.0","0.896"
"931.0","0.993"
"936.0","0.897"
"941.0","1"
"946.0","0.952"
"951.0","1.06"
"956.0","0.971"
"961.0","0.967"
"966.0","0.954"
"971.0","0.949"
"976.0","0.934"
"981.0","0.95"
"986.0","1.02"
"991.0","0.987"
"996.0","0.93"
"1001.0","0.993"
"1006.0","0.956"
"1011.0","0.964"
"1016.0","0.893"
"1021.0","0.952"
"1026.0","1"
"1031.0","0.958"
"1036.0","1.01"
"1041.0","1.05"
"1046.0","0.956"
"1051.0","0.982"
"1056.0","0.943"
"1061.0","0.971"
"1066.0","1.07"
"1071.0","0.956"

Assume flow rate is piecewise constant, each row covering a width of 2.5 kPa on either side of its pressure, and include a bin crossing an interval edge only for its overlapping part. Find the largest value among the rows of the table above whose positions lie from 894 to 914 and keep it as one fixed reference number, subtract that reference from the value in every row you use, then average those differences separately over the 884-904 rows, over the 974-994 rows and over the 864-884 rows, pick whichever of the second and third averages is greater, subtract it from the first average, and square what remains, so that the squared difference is 0.0006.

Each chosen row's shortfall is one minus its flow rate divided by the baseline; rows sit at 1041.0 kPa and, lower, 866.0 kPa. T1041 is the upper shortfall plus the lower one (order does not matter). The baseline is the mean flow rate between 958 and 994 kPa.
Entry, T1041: -0.10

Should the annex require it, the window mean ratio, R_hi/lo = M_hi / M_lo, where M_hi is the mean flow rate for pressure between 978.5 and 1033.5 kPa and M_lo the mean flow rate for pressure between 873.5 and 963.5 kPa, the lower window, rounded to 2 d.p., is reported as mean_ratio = 0.99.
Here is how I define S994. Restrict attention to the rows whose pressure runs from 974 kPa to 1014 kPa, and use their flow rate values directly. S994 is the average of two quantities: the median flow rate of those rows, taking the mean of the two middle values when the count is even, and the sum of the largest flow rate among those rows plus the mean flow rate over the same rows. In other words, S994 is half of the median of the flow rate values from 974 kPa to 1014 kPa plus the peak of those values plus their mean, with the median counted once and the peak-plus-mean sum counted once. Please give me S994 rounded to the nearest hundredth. 1.47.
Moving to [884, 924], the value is 1.52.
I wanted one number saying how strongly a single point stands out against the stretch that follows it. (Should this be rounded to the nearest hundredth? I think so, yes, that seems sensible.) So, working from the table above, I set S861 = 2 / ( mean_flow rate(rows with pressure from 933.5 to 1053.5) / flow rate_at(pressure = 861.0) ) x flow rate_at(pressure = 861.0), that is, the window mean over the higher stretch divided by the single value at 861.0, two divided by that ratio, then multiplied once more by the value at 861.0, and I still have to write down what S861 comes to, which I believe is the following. 1.68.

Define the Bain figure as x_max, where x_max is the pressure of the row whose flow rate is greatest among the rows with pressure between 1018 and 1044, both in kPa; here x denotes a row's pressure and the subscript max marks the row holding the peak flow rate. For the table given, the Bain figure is 1041.0 kPa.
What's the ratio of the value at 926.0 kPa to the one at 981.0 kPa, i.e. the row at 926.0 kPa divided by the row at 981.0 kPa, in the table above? 0.94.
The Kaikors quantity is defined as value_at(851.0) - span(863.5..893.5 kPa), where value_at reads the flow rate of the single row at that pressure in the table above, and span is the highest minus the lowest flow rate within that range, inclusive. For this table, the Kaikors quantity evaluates 0.863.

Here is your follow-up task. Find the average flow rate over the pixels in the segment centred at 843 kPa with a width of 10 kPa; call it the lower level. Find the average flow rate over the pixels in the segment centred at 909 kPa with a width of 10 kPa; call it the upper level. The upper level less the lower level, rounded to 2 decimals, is -0.13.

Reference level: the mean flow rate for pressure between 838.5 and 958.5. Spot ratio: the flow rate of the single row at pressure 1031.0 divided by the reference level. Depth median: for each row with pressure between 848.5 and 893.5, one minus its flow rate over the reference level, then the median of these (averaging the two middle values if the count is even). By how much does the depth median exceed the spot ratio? -0.963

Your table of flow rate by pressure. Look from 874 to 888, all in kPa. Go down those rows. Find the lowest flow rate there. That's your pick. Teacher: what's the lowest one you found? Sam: 0.903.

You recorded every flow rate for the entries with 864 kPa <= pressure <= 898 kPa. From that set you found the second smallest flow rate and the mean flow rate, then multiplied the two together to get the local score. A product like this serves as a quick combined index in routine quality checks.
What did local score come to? 0.882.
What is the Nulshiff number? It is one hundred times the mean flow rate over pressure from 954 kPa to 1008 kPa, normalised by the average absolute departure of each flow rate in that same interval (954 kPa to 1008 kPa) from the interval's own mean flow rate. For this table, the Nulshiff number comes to 4621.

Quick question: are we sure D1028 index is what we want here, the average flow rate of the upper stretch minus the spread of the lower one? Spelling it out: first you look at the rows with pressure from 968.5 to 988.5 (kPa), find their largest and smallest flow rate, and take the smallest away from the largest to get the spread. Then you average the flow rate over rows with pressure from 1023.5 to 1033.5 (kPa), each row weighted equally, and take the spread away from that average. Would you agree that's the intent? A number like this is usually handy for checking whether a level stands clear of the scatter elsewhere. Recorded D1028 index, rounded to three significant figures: 0.893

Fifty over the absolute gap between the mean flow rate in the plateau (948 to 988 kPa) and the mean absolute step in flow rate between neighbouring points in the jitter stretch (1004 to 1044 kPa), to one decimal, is 53.8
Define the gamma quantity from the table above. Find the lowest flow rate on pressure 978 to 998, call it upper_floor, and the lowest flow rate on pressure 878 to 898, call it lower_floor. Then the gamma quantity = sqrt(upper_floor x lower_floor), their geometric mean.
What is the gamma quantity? 0.916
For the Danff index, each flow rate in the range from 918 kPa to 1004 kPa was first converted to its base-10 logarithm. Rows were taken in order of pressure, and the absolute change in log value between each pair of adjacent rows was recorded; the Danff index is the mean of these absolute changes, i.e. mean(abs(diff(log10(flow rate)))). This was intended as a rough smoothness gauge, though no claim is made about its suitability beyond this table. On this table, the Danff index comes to 0.0269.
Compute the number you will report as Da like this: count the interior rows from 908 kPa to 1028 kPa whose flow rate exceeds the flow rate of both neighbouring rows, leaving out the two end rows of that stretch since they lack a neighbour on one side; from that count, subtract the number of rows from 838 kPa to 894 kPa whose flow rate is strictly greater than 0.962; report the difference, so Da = 0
